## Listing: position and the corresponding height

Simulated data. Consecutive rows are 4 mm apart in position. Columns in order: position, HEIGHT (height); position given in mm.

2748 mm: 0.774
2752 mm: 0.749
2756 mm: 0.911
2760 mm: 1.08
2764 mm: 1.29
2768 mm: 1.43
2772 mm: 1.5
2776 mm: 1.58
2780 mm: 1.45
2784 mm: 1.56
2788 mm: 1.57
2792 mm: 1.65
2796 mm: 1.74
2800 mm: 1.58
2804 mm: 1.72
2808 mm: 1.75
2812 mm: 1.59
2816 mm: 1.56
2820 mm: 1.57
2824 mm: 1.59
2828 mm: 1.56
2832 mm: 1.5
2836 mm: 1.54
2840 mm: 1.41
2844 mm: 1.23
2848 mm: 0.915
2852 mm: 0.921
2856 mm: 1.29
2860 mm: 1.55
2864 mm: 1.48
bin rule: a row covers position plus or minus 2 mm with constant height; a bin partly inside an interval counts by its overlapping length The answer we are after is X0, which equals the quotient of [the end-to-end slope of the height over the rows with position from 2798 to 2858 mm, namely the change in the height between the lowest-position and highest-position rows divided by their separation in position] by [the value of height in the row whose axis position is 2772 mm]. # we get -0.0035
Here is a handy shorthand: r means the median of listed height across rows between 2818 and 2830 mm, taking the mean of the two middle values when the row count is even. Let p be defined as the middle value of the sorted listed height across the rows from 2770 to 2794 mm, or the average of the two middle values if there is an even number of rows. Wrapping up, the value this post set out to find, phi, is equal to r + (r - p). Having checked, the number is 1.6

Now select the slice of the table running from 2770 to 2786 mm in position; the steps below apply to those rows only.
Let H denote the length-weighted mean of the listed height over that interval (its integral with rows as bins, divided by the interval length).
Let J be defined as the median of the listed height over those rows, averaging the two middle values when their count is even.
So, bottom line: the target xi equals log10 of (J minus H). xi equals -2.1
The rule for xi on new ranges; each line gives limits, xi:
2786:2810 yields -1.8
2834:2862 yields -1.6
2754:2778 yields -1.2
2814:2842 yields -1.6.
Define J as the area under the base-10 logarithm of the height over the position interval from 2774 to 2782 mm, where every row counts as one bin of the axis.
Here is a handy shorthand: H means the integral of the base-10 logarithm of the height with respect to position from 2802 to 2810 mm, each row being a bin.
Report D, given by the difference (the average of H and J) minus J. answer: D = 0.24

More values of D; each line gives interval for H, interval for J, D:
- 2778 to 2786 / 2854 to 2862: 0.11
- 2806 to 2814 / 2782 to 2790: 0.11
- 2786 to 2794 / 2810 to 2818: 0.04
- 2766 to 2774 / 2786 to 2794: -0.16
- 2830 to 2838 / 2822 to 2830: -0.06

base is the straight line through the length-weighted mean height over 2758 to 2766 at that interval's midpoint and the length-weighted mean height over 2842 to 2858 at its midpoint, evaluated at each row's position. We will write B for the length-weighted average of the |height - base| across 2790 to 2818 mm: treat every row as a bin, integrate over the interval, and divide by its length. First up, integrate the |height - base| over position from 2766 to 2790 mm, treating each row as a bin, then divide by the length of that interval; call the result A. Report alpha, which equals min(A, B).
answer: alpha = 0.347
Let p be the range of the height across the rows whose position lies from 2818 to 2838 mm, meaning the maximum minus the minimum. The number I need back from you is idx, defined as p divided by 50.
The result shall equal 0.002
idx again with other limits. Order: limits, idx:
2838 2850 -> 0.010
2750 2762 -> 0.007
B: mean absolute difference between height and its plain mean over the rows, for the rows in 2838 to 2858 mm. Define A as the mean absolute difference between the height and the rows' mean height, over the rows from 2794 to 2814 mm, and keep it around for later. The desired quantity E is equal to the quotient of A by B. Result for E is 0.4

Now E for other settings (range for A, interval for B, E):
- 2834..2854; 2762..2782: 3.2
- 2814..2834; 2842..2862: 0.1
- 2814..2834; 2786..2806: 0.4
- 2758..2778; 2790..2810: 2.6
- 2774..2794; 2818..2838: 1.8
